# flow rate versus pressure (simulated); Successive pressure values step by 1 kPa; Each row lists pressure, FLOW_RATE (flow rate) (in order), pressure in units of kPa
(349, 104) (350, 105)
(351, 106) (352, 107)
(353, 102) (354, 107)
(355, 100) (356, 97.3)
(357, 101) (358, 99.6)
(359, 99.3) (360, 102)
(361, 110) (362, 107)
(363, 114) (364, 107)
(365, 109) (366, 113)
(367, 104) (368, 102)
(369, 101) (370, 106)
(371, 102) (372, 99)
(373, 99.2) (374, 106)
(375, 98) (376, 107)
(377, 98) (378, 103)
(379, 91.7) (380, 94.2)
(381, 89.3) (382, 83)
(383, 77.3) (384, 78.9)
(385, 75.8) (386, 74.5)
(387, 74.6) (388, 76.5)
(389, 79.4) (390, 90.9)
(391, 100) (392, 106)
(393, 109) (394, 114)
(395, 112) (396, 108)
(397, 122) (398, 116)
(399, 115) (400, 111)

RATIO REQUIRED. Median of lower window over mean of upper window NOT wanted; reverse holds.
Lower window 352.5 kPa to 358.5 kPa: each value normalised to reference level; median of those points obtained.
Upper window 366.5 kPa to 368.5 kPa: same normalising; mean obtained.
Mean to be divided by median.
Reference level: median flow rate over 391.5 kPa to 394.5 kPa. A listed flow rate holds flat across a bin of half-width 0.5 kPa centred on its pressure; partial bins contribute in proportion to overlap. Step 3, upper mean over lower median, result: 1.02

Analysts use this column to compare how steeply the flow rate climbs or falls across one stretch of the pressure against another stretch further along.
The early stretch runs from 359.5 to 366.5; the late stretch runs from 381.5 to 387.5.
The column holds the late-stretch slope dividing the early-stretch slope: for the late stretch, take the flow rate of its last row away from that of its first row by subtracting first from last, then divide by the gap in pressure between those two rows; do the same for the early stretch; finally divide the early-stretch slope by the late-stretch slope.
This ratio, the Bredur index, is -1.1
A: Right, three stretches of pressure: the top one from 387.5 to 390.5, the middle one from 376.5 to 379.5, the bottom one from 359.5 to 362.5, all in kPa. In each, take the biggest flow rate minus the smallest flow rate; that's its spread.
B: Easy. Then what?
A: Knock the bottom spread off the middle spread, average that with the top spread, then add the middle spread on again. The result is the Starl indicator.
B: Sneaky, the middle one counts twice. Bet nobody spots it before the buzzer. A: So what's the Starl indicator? 20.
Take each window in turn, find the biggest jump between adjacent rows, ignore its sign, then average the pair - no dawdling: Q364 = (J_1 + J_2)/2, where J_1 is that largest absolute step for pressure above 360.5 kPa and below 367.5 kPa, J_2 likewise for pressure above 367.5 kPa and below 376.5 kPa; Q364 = 9.0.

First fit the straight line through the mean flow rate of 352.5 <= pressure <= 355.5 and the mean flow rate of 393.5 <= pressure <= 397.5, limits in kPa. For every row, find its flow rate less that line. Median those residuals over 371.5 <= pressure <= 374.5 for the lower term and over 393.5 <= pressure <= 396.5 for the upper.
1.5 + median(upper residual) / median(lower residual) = 1.7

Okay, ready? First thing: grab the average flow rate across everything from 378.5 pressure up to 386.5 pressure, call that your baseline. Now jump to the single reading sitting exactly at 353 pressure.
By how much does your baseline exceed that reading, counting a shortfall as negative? -19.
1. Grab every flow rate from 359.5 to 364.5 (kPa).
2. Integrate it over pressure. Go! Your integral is 540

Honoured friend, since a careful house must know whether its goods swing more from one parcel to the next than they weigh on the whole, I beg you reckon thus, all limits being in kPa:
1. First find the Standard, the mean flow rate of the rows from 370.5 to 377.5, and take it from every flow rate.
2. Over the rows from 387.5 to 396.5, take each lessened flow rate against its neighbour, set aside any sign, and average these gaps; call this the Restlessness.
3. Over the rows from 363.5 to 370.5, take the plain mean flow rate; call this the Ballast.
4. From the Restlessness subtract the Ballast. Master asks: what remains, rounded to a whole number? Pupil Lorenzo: -101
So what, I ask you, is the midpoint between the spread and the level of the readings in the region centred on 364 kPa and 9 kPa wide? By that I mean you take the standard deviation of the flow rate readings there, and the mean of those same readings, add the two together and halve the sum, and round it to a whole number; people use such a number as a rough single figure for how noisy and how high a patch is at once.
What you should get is 56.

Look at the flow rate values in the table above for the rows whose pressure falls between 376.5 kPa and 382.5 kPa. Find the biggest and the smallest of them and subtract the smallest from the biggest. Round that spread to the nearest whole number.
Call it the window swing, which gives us 20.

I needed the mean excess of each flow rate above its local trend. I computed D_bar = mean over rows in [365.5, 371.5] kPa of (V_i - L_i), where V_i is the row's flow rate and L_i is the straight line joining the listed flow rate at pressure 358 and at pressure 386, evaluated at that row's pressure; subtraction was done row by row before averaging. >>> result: 14.5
